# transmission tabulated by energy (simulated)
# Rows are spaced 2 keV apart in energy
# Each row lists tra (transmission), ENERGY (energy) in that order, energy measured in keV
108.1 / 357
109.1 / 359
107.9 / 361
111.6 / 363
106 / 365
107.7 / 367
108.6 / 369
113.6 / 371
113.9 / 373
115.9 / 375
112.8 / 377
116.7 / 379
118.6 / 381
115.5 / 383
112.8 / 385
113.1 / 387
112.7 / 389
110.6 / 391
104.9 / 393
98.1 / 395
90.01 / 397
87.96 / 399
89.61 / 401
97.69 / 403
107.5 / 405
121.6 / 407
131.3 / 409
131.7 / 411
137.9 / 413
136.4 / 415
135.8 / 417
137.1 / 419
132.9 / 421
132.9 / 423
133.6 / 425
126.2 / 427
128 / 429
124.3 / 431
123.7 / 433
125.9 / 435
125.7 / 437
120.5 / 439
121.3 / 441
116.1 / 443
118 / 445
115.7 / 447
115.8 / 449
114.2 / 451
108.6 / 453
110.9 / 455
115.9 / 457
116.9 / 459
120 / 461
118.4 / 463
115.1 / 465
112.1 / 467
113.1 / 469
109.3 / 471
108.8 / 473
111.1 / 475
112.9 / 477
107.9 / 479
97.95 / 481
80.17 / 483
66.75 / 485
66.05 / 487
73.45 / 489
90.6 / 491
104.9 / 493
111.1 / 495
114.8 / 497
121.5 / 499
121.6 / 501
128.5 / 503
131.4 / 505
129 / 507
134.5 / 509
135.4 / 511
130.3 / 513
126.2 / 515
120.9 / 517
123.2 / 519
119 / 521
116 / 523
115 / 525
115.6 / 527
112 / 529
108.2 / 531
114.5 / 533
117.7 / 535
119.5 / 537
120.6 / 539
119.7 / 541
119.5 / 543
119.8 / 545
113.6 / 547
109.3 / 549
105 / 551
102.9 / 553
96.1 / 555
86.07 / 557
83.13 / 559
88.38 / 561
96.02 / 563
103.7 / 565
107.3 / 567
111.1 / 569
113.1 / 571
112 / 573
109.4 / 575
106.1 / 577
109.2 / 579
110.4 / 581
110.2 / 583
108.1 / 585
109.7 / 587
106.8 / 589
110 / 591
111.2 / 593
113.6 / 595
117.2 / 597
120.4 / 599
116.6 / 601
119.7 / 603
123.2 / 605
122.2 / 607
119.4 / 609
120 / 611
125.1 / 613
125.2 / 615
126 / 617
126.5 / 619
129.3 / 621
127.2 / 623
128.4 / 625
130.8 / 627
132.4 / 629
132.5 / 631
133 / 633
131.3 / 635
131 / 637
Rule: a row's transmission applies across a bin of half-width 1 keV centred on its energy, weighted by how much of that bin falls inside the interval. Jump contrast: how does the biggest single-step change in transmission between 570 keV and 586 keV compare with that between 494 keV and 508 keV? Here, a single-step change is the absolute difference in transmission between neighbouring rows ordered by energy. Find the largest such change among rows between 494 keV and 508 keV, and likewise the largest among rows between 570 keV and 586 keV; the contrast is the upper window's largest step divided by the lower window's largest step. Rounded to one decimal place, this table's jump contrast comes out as 0.5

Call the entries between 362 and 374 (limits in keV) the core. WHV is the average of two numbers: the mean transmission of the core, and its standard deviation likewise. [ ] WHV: 57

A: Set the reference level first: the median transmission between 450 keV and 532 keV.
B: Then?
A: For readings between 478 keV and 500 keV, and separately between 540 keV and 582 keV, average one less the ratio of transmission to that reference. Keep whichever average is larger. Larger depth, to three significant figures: 0.180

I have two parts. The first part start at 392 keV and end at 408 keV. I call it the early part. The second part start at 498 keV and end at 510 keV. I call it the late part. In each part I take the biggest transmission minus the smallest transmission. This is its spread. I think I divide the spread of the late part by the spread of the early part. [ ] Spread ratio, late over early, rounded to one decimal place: 0.4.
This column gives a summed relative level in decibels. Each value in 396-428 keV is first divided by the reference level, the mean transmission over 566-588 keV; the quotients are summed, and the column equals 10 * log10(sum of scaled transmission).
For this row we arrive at 12.5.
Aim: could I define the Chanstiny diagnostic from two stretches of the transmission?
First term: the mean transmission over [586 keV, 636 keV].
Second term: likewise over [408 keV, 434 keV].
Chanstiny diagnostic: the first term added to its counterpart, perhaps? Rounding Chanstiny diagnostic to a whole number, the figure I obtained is 254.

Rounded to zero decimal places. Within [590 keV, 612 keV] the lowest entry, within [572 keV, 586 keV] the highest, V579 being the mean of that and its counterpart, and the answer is 111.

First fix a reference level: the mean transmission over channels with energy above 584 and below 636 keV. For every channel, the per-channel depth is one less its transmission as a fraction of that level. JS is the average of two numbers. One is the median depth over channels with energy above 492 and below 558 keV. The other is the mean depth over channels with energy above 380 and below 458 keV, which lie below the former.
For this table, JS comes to 0.03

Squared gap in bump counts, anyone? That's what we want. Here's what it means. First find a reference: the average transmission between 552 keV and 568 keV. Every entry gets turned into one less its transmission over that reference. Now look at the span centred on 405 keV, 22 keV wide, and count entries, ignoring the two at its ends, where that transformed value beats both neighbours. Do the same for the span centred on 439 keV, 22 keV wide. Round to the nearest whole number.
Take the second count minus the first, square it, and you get 9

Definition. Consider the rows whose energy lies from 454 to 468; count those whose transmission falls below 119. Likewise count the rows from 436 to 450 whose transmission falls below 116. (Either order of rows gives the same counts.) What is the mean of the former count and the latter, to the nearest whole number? 4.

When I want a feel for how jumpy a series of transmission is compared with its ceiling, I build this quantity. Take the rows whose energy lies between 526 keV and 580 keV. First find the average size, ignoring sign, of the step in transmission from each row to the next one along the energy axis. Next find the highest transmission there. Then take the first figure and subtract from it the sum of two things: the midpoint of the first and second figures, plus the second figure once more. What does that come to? -179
